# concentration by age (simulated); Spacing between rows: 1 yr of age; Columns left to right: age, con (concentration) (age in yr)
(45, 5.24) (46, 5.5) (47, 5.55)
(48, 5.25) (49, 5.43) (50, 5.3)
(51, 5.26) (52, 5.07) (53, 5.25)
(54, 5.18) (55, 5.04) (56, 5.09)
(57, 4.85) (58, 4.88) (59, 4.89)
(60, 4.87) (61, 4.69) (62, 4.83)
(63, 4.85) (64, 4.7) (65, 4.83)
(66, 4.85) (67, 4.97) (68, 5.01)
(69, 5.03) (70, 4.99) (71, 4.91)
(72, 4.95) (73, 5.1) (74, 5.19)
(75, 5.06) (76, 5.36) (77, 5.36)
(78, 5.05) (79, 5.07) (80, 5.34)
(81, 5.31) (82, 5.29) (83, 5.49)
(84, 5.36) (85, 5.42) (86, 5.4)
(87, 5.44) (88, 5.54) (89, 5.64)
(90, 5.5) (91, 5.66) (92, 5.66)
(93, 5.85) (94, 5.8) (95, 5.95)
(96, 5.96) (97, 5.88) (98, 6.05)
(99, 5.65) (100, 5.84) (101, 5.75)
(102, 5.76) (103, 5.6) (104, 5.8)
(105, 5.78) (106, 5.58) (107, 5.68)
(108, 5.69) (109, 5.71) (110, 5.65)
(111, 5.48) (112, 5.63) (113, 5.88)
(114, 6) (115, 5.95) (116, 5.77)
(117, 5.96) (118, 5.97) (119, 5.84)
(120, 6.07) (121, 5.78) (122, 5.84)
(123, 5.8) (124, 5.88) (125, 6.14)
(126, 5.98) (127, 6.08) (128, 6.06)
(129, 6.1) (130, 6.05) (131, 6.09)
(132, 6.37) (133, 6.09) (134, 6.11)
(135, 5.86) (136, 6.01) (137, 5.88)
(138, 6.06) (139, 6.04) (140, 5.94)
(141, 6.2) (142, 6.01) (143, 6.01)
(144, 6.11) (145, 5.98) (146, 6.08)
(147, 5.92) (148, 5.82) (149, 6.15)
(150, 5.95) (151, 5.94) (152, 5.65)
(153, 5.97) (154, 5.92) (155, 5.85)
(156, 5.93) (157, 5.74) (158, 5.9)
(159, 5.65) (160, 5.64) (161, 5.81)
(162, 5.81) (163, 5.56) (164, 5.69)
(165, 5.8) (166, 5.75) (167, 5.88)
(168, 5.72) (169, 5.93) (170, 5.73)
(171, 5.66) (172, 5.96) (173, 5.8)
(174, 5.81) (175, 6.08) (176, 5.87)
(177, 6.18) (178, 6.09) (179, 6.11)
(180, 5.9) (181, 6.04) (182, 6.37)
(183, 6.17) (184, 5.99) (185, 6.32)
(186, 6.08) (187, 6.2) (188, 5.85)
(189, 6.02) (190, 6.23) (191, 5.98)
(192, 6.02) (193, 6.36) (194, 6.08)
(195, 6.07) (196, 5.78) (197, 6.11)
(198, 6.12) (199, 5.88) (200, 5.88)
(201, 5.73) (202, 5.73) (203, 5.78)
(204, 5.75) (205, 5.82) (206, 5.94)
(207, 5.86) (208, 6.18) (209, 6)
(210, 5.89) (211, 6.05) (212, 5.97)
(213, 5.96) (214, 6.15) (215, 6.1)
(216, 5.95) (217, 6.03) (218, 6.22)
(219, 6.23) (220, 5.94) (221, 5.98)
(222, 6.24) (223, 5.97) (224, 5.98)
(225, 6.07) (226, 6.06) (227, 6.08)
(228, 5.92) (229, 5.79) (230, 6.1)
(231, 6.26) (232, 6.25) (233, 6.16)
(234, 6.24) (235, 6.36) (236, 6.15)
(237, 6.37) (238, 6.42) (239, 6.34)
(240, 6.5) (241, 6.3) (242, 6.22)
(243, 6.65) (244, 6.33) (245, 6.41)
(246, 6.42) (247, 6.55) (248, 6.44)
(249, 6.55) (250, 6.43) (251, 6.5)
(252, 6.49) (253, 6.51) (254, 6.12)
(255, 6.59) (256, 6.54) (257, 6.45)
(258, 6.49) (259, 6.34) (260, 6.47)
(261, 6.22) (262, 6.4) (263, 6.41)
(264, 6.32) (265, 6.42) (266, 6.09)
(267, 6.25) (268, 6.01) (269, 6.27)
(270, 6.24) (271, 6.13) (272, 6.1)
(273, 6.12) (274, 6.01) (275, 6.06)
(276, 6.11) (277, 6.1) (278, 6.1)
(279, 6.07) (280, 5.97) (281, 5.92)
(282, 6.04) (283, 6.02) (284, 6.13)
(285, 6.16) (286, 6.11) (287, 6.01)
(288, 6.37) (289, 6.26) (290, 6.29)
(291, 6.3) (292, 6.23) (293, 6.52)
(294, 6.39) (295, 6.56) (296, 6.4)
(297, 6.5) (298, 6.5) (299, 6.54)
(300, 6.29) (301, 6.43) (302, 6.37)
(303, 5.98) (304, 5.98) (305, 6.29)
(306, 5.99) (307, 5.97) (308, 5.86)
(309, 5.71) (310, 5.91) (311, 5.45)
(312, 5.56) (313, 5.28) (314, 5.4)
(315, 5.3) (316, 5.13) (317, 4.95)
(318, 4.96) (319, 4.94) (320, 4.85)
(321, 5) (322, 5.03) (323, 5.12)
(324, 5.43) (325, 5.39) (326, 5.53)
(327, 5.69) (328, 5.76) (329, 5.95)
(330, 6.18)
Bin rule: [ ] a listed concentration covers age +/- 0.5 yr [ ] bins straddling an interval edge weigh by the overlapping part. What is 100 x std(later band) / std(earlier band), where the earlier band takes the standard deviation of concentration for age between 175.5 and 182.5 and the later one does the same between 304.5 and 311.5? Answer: 153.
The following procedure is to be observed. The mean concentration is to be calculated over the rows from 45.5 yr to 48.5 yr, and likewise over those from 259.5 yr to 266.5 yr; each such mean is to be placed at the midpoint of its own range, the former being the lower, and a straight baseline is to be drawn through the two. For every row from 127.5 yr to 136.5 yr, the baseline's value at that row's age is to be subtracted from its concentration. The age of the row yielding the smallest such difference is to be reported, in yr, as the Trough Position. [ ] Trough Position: 135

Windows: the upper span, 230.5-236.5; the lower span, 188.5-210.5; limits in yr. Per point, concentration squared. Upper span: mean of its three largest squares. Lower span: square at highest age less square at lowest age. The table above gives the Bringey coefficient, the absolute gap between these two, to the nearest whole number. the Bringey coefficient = 41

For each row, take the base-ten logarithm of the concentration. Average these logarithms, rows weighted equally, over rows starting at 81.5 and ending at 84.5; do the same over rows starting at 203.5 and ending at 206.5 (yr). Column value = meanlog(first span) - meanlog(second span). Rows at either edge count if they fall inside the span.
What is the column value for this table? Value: -0.04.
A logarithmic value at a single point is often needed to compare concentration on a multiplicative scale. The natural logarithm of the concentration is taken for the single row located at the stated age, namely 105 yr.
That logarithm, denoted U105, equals 1.75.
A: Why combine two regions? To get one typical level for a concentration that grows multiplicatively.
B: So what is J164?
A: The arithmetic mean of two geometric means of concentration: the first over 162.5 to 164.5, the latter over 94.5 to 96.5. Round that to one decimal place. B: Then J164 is 5.8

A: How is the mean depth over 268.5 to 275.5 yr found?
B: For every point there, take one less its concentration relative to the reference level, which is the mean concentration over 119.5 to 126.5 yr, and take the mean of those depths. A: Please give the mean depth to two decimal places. -0.03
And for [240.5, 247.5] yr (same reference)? -0.08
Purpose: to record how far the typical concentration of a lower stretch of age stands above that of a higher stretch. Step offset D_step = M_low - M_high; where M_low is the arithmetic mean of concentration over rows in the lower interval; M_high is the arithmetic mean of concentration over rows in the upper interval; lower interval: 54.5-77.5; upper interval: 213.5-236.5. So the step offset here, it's -1.1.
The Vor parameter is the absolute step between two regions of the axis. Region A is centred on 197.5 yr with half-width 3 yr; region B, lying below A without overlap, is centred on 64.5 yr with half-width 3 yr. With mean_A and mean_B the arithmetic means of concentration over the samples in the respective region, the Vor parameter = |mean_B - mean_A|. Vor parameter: 1.1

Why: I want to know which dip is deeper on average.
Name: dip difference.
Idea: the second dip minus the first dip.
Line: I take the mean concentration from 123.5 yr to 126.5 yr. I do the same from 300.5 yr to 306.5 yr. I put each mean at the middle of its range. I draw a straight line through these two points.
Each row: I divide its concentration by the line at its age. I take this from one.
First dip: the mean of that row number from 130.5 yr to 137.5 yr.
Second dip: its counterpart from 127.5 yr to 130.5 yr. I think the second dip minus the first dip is 0.00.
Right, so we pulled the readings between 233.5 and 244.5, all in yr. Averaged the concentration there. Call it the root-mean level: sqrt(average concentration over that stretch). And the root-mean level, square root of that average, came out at 2.52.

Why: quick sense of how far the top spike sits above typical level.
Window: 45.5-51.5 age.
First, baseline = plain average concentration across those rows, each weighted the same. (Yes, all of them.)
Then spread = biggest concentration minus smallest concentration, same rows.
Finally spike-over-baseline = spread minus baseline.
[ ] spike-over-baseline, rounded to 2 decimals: -5.08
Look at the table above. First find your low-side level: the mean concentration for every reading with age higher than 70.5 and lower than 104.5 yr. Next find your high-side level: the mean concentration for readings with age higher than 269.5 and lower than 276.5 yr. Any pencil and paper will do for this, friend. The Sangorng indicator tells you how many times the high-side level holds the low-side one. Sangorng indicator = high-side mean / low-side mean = 1.11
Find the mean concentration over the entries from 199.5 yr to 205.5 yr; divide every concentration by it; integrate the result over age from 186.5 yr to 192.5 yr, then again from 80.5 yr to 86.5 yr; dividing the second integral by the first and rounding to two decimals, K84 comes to 0.89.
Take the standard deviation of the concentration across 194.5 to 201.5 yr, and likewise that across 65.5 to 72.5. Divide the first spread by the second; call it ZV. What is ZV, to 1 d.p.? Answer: 2.6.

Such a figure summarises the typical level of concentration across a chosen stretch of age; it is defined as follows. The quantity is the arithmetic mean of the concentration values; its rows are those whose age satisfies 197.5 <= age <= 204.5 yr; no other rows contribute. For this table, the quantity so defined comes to 5.8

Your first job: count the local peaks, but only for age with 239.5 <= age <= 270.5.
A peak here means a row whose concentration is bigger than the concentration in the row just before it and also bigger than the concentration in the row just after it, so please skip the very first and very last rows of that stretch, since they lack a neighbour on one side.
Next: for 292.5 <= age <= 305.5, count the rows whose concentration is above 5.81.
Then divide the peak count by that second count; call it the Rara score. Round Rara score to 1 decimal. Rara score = 0.9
